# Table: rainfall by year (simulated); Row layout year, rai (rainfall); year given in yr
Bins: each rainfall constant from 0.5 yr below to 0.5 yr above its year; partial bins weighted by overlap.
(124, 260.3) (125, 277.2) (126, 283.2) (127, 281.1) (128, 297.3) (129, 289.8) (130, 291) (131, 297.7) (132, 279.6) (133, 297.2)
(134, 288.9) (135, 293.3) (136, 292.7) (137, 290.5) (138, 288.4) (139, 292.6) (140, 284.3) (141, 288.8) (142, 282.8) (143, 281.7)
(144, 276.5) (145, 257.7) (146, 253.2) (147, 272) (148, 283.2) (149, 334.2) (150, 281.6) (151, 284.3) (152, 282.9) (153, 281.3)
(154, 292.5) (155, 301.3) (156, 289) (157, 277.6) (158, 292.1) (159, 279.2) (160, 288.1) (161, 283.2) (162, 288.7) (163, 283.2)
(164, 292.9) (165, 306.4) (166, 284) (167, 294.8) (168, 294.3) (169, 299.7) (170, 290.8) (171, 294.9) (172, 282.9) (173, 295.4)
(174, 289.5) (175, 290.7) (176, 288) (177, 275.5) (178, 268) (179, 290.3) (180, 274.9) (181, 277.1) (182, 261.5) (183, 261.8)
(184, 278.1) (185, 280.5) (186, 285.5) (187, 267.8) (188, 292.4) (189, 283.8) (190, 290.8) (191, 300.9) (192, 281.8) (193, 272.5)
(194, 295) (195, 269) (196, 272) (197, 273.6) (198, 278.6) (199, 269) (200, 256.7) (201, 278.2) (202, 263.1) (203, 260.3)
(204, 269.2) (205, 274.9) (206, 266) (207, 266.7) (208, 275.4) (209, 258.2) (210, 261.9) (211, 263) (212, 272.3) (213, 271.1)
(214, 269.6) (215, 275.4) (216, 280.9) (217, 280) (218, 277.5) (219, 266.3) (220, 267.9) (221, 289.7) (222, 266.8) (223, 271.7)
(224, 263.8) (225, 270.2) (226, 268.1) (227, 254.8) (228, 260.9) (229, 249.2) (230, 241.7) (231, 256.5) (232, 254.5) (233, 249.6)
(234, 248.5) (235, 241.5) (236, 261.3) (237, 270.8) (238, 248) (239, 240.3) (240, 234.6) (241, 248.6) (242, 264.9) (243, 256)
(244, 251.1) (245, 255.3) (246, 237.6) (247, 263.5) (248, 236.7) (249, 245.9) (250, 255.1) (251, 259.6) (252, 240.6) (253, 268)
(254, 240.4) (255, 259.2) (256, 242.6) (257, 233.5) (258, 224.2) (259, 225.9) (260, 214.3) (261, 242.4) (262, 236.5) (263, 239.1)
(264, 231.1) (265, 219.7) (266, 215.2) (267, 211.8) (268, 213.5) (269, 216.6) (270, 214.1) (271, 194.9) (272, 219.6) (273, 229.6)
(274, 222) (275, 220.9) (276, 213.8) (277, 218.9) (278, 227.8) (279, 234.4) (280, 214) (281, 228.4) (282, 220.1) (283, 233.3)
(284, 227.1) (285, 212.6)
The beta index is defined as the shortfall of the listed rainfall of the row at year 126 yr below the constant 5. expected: -278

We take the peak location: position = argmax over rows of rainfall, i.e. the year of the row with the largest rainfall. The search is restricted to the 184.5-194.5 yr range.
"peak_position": 191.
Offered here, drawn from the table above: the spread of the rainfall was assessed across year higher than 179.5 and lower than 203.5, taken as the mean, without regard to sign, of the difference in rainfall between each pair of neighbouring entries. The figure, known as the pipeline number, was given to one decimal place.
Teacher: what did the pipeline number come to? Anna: 11.2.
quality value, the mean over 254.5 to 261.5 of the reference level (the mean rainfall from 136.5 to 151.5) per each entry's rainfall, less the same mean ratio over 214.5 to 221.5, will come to 0.19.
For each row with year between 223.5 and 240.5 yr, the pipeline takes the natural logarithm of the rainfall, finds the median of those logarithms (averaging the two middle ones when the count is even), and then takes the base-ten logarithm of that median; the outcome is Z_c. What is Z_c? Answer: 0.743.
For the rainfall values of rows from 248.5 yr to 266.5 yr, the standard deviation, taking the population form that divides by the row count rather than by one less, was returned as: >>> 15.0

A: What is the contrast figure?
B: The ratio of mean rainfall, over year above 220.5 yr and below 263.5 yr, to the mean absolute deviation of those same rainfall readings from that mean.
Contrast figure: 21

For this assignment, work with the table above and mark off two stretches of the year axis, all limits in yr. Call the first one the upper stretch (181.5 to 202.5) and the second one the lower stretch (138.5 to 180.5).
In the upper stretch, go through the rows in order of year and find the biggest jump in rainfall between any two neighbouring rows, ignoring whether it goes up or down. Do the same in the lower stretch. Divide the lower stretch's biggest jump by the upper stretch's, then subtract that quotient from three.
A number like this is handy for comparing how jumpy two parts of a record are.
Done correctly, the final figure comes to 1.0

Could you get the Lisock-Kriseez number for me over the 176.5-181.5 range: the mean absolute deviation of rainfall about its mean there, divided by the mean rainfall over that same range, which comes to 0.019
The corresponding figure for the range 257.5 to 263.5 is 0.039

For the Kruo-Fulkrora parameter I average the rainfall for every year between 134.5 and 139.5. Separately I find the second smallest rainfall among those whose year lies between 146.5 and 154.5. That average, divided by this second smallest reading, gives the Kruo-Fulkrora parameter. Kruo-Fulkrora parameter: 1.036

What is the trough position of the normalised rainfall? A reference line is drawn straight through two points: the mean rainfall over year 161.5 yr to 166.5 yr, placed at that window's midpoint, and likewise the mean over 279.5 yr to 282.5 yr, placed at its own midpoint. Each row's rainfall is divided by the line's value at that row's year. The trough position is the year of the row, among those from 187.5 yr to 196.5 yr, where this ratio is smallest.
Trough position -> 195 yr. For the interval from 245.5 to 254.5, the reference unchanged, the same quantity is 246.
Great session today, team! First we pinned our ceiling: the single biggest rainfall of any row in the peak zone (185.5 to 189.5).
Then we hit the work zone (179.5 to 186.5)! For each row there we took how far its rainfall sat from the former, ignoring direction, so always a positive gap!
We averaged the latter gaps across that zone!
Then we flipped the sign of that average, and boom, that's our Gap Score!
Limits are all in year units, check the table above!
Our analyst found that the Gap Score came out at -18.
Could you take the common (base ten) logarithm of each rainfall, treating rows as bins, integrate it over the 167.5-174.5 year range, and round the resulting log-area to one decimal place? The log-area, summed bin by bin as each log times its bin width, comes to 17.3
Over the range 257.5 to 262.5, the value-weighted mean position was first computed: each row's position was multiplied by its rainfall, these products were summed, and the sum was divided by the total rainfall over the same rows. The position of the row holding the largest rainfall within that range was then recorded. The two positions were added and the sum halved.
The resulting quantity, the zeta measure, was 260.5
